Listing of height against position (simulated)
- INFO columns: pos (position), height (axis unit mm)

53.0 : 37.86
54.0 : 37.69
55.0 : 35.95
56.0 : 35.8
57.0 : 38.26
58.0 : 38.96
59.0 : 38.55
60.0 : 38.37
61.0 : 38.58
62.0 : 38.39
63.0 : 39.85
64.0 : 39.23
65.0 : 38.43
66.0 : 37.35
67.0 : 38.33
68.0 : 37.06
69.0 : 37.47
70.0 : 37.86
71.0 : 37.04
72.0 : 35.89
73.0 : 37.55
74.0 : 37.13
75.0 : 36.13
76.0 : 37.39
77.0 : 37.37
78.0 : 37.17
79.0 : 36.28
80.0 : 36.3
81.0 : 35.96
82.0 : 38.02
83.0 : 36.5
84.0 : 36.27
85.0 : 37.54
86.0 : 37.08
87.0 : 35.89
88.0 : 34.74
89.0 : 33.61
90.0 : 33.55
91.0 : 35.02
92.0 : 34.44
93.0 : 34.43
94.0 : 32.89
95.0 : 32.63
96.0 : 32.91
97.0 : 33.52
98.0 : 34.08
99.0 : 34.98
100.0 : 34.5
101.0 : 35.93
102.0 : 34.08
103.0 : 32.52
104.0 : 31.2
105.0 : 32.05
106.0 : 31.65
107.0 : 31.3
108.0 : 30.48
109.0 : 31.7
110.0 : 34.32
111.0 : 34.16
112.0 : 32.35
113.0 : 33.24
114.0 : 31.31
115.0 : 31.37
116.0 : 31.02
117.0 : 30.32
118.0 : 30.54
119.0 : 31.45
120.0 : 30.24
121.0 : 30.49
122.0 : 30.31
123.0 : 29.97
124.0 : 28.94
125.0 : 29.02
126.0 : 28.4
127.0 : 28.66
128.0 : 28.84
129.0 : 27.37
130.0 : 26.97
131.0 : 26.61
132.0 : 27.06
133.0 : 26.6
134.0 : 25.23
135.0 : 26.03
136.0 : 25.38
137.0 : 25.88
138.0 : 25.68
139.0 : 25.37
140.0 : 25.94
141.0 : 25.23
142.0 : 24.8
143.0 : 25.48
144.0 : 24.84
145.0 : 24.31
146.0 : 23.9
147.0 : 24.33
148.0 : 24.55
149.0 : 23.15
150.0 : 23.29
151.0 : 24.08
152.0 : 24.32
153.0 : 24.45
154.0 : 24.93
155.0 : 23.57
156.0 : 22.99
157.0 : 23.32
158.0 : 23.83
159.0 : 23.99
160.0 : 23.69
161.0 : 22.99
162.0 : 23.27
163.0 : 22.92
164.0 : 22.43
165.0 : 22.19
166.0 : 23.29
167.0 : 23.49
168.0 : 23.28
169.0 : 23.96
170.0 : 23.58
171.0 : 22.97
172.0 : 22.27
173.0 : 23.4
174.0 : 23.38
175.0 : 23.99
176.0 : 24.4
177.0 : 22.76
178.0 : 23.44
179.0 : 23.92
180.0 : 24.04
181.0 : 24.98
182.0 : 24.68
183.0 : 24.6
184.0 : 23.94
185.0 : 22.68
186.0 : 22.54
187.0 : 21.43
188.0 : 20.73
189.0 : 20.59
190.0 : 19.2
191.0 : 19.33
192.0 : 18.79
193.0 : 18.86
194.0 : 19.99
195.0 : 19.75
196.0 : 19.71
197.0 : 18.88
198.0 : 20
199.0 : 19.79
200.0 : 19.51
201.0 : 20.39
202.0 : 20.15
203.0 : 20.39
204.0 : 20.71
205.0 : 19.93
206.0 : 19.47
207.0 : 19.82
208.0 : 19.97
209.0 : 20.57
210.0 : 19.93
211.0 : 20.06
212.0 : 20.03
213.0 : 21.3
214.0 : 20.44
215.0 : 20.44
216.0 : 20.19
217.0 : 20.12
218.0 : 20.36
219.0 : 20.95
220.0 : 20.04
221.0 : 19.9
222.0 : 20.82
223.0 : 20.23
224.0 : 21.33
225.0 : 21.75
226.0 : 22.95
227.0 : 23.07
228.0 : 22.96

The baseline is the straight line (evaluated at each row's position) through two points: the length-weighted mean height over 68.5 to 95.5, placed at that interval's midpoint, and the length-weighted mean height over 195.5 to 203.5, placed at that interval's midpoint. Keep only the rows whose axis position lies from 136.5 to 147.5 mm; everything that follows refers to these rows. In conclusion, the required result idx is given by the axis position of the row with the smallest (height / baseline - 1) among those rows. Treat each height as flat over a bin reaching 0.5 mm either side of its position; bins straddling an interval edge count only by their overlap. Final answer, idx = 146.0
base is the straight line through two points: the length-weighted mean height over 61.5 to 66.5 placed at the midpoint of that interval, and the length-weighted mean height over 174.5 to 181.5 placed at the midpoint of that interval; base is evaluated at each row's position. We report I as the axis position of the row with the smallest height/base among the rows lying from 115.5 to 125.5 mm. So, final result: 124.0 mm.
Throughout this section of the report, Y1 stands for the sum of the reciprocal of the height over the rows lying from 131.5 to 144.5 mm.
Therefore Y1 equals 0.51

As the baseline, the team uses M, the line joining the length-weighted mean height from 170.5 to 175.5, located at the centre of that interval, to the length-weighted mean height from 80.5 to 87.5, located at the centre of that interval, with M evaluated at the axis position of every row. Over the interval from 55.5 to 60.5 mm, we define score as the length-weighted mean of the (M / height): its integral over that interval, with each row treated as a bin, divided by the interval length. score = 1.07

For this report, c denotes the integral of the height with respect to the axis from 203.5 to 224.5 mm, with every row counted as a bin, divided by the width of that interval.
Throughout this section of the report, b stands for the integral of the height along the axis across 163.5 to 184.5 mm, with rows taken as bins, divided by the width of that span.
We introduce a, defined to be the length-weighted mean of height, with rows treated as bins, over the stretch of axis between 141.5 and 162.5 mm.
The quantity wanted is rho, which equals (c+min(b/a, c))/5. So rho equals 4.3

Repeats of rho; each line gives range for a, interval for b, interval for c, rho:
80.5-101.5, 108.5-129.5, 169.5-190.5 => 4.8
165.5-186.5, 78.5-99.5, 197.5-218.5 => 4.3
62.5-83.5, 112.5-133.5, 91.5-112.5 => 6.8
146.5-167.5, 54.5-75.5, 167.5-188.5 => 5.0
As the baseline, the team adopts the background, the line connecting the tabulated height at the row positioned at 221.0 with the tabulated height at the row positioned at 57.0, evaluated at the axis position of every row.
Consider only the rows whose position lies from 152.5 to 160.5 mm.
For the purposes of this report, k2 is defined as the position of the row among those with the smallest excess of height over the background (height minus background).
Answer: 156.0 mm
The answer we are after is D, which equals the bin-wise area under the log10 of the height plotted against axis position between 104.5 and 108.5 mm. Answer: 5.99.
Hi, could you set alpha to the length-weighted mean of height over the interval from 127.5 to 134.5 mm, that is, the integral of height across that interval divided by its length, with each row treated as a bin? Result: 27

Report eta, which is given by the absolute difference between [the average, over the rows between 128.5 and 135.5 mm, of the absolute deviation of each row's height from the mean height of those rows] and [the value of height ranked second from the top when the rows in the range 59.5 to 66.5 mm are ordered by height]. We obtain 39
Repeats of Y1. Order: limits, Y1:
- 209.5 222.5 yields 0.64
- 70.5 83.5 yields 0.35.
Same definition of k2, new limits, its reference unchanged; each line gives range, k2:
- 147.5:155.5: 149.0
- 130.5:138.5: 134.0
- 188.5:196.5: 192.0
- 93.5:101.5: 95.0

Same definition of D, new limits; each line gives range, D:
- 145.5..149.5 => 5.52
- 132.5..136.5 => 5.65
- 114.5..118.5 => 5.95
